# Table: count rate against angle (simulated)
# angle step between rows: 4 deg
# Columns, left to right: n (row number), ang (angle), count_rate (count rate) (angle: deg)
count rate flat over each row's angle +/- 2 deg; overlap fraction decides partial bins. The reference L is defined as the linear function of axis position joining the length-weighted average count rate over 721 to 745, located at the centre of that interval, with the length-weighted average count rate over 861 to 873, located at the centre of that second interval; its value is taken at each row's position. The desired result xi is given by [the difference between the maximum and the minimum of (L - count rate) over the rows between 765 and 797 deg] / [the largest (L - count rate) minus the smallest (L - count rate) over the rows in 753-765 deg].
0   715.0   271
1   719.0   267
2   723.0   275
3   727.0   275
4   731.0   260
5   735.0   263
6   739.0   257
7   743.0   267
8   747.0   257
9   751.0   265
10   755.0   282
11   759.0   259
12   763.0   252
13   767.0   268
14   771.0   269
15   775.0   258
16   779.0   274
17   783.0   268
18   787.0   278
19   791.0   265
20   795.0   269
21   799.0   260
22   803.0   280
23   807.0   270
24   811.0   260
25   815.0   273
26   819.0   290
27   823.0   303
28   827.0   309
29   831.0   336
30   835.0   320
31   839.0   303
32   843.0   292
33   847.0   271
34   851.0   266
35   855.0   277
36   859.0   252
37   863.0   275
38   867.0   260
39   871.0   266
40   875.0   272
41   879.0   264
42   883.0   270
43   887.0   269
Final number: 0.7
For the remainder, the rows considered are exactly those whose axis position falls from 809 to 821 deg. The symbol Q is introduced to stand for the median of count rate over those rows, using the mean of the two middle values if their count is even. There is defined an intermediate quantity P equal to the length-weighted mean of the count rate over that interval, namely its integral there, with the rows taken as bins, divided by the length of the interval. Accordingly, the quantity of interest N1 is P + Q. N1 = 547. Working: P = 274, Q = 273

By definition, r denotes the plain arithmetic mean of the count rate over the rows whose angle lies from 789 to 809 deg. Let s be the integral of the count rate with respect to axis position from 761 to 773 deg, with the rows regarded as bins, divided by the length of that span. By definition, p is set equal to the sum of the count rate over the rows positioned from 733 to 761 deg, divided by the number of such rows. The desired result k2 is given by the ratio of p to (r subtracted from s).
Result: -46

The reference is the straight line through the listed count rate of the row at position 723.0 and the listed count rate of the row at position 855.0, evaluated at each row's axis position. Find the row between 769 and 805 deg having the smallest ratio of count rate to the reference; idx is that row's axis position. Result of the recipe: 775.0 deg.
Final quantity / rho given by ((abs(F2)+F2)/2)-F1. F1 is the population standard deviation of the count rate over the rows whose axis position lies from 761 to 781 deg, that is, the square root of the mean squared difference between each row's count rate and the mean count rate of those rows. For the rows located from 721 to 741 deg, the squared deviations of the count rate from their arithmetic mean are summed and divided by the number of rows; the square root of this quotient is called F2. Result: 0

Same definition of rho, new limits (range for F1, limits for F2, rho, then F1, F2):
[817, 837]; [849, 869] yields -6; 16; 9.3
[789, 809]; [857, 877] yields 2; 7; 8.3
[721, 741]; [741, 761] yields 1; 8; 8.8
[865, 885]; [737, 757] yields 5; 4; 9.2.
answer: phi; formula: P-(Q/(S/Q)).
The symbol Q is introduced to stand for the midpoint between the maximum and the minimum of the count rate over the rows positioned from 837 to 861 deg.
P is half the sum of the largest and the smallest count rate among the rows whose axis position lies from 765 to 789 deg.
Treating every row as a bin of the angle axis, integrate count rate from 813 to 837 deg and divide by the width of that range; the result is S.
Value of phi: 16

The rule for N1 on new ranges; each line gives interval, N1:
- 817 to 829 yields 604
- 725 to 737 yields 529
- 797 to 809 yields 540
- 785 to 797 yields 540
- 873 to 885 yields 539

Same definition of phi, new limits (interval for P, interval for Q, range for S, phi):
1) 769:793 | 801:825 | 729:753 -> -35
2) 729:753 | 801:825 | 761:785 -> -37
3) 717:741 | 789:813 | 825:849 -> 27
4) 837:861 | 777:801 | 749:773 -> 5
